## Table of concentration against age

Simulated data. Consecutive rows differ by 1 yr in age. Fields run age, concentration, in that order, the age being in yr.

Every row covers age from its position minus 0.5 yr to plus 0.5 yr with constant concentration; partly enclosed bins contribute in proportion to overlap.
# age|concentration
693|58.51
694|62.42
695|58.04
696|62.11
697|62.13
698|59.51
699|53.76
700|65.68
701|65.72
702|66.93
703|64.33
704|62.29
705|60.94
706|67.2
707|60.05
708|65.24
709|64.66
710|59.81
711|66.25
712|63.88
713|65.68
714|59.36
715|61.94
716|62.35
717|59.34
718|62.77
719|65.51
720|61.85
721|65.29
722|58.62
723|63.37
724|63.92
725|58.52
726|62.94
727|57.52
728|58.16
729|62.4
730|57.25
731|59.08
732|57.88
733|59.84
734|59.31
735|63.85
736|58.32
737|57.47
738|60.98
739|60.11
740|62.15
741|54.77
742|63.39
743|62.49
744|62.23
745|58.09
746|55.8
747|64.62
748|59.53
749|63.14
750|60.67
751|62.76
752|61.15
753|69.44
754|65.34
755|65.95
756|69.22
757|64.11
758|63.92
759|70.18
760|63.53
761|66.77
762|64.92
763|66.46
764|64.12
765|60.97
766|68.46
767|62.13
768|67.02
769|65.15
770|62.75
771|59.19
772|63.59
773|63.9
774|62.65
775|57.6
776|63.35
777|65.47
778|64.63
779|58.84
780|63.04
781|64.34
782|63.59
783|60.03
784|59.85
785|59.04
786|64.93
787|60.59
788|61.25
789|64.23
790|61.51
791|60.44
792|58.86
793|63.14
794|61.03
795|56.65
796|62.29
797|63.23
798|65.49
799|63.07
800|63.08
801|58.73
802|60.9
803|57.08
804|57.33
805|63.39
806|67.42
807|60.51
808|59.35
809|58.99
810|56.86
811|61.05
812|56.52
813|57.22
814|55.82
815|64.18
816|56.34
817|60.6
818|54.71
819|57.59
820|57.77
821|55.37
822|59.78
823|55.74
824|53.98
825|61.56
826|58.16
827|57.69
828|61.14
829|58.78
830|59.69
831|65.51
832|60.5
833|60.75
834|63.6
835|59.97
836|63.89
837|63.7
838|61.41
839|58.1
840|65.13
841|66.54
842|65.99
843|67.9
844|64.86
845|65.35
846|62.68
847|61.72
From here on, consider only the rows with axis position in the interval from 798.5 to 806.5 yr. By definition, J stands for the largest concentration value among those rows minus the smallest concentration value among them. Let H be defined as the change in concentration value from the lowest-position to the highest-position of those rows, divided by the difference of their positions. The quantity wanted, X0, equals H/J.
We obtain 0.06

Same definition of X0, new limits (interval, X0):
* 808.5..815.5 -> 0.10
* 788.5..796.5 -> -0.04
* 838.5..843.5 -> 0.25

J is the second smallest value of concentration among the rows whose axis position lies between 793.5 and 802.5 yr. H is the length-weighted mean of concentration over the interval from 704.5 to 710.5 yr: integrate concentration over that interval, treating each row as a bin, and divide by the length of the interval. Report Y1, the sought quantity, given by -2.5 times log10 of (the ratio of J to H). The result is 0.08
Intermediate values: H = 63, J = 58.73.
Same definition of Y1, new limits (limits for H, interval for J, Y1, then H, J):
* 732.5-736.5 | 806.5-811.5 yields 0.02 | 60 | 58.99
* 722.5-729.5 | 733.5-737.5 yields 0.05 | 61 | 58.32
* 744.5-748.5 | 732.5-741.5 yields 0.04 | 60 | 57.47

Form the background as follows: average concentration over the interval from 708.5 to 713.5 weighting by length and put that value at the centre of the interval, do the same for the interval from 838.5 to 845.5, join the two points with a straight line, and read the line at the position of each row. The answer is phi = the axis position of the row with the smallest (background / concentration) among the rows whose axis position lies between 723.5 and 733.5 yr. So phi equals 724 yr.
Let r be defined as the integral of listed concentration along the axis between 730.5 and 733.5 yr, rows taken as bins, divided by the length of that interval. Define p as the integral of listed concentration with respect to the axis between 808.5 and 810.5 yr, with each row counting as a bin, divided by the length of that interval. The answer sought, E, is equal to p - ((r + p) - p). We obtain -1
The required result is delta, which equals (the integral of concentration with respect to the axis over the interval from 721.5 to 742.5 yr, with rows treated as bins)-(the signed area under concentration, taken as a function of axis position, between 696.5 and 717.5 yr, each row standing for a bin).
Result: -57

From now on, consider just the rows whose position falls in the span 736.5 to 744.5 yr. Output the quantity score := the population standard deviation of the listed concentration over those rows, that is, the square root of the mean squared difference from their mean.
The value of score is 2.75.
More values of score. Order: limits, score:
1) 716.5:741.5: 2.76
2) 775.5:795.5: 2.40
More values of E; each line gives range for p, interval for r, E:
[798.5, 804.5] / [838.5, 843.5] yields -5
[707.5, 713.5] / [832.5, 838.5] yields 2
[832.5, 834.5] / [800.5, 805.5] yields 3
